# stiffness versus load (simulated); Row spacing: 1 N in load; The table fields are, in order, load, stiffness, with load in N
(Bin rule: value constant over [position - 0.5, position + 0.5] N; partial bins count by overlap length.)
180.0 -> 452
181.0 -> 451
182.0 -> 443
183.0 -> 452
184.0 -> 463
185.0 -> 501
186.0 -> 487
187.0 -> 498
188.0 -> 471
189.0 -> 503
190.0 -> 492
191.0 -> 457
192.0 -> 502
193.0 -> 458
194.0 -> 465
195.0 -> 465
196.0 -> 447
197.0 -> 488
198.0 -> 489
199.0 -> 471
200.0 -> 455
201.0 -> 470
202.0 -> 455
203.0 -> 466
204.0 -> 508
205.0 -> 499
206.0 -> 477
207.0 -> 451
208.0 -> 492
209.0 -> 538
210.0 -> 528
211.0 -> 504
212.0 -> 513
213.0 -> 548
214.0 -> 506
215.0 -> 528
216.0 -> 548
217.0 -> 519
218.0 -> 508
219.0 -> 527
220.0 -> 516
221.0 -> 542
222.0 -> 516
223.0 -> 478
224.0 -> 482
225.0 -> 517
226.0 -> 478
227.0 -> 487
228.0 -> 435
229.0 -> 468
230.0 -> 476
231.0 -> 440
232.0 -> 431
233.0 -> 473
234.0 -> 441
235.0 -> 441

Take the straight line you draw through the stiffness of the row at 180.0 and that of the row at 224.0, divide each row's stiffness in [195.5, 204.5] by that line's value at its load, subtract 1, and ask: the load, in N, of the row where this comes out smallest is 196.0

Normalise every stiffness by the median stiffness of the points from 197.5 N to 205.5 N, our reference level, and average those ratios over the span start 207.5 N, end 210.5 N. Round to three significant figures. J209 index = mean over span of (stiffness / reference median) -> 1.10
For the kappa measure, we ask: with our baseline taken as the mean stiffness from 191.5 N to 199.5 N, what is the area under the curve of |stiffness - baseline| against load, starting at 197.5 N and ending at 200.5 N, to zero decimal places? 36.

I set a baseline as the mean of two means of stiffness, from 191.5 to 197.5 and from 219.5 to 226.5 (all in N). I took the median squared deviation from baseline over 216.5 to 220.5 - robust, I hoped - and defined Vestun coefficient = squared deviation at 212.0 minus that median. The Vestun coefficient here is -252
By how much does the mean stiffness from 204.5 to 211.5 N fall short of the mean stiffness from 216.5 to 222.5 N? 23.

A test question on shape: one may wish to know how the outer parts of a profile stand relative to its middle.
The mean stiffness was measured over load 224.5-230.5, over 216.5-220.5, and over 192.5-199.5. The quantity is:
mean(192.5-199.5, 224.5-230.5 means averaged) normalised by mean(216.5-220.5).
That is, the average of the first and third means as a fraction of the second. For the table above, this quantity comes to 0.914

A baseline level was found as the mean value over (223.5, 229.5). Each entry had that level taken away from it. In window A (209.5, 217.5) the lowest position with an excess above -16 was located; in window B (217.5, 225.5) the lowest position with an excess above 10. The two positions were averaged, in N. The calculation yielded 214.0 N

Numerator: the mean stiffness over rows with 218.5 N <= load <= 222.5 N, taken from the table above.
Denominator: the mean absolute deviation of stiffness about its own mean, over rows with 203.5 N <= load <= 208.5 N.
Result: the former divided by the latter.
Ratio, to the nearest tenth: 30.7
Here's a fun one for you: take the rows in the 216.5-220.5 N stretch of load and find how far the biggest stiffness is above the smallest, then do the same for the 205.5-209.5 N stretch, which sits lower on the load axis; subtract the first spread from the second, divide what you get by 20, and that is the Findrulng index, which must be 3.4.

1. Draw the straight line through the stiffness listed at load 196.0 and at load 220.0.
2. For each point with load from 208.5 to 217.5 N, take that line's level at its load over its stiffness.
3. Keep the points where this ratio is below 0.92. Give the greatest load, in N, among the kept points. 213.0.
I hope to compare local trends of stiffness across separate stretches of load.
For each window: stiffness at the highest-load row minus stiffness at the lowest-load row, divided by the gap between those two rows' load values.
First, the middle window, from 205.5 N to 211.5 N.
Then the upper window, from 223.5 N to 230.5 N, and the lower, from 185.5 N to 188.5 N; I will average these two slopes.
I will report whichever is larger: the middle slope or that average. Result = 5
